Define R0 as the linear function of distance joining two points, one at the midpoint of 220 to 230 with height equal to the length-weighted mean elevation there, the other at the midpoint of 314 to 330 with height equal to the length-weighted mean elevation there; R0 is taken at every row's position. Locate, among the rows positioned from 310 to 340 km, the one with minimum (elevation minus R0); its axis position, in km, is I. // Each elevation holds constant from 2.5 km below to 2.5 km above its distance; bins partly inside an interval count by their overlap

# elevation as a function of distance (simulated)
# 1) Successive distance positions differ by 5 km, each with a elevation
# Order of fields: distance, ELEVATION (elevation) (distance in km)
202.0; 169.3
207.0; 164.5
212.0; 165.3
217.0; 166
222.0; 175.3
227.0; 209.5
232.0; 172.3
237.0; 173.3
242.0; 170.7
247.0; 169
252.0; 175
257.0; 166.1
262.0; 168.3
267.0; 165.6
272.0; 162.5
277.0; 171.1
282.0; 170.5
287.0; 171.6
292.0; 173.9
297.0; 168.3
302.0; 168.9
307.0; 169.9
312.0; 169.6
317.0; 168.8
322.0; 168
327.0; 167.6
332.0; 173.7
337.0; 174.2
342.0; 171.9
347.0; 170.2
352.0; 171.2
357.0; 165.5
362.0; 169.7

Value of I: 312.0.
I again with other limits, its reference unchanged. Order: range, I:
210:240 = 212.0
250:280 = 257.0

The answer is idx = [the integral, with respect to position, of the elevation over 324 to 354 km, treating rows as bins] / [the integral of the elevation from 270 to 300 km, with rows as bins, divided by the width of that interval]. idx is 30.3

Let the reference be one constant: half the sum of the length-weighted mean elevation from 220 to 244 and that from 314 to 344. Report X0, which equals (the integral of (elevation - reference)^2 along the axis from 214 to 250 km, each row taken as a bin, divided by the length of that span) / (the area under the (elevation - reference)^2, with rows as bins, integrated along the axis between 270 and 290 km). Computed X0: 0.17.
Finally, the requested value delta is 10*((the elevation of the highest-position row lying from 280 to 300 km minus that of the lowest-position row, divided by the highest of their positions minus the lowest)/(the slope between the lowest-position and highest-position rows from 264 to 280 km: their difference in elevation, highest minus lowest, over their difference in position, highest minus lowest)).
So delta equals -3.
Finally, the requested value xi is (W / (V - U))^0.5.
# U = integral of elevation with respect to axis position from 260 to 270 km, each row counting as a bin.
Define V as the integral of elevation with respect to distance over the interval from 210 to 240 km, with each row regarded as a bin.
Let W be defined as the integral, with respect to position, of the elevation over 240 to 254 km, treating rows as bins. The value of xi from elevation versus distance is 0.8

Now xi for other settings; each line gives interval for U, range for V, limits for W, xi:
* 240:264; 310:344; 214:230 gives 1.3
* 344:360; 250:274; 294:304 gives 1.1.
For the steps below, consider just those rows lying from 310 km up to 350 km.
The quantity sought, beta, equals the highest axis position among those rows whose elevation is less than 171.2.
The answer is 347.0 km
